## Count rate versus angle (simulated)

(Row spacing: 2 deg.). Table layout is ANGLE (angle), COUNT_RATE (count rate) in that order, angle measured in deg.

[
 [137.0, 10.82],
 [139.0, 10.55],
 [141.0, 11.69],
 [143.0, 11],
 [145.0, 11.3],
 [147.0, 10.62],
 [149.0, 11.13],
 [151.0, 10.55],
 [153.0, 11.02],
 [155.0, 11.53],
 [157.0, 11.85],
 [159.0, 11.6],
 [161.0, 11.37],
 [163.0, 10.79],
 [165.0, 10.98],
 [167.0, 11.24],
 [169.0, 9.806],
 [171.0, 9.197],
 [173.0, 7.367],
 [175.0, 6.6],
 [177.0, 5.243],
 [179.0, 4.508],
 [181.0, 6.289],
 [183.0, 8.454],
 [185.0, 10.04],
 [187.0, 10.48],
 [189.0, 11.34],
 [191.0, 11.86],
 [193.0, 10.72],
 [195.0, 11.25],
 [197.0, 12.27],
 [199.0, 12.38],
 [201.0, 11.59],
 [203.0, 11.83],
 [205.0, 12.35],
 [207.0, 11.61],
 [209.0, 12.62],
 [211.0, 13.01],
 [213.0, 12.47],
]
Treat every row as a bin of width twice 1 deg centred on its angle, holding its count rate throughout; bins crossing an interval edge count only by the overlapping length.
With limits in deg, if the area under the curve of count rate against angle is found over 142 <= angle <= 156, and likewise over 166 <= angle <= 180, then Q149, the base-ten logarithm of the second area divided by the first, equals -0.16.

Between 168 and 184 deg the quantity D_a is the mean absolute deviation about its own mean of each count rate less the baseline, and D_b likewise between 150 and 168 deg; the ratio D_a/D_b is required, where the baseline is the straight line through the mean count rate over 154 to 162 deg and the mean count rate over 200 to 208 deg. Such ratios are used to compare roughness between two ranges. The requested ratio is 4.6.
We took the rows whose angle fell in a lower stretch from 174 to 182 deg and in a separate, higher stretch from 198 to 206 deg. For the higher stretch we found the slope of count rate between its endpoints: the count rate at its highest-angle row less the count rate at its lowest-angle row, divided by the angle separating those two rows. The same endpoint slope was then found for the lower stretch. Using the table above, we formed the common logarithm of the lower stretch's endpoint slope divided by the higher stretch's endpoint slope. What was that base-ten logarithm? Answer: 1.0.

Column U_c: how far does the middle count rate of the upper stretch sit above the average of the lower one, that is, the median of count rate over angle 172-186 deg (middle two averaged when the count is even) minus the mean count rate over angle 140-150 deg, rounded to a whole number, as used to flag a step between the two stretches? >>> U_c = -5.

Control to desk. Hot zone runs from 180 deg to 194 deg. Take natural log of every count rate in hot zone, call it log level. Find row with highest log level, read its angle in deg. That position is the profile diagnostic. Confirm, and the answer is 191.0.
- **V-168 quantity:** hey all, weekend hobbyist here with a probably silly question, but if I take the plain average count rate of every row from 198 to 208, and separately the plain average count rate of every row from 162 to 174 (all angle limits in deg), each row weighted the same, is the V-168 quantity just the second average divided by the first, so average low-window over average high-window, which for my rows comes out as 0.83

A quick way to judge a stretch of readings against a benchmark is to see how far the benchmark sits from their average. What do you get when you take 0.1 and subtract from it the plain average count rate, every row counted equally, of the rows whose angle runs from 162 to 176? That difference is -9.3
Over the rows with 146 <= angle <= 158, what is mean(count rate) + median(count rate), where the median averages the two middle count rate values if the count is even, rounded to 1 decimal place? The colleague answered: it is 22.2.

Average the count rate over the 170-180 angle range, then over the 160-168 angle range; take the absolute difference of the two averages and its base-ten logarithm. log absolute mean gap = 0.7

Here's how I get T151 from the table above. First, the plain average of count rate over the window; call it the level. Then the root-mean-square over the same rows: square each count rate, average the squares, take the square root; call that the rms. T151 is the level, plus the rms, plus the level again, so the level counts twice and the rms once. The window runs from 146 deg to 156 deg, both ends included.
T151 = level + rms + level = 33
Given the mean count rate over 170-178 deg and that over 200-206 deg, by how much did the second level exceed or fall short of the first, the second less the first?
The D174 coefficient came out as 4.8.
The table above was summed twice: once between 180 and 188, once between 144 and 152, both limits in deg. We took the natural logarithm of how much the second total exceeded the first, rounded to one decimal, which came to 2.1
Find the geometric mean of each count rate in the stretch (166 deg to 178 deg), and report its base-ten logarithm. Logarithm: 0.90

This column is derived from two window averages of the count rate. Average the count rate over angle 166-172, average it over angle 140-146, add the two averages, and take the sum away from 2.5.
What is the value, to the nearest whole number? -19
